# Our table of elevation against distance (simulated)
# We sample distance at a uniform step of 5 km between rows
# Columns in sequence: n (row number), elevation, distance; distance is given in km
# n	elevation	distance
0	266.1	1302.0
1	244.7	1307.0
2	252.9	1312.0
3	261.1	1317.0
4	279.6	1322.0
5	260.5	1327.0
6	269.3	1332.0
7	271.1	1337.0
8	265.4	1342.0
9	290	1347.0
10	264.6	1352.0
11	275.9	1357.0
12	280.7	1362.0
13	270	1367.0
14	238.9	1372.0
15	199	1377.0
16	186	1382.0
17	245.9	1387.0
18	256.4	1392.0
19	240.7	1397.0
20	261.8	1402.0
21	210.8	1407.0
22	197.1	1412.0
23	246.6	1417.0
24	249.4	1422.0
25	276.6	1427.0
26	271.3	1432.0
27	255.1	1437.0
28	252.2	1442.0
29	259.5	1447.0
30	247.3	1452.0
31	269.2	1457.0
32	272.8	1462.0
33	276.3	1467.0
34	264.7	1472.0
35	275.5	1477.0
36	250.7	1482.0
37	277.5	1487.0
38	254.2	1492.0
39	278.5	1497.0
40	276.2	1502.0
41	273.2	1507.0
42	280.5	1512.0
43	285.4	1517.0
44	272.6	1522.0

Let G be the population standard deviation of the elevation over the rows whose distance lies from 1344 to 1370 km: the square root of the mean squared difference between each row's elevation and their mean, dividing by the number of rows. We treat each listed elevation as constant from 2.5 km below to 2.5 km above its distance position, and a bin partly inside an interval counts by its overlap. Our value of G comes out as 8.8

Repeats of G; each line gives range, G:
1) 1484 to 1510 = 9.0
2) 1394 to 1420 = 23.8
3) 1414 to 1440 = 12.0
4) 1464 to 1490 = 10.2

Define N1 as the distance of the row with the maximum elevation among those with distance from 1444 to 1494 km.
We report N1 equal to 1487.0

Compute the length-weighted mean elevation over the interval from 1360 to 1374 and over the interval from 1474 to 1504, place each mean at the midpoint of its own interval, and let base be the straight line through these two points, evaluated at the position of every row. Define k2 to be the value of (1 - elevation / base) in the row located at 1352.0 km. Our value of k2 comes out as -0.01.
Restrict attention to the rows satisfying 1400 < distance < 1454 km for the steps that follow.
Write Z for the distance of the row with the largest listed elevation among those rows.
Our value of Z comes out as 1427.0 km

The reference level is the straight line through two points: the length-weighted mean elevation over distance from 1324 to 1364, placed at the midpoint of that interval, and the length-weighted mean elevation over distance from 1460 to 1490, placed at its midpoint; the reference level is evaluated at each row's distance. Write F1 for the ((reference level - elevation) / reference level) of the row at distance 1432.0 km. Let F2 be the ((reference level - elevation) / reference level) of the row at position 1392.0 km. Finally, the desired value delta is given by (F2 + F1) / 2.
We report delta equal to 0.03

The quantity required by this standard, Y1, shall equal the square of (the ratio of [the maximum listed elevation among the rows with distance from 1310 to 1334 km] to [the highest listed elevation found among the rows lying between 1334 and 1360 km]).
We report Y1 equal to 0.93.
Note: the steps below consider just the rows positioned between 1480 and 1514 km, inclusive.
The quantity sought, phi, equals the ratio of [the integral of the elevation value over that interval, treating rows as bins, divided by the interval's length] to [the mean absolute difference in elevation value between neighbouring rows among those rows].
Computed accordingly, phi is 18.6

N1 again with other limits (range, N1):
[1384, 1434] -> 1427.0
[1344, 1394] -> 1347.0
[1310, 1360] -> 1347.0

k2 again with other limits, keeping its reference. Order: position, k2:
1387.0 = 0.07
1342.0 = -0.01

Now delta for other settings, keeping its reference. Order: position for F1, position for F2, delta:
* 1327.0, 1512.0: 0.00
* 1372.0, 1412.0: 0.20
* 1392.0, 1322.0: 0.01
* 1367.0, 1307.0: 0.05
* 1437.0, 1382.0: 0.19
